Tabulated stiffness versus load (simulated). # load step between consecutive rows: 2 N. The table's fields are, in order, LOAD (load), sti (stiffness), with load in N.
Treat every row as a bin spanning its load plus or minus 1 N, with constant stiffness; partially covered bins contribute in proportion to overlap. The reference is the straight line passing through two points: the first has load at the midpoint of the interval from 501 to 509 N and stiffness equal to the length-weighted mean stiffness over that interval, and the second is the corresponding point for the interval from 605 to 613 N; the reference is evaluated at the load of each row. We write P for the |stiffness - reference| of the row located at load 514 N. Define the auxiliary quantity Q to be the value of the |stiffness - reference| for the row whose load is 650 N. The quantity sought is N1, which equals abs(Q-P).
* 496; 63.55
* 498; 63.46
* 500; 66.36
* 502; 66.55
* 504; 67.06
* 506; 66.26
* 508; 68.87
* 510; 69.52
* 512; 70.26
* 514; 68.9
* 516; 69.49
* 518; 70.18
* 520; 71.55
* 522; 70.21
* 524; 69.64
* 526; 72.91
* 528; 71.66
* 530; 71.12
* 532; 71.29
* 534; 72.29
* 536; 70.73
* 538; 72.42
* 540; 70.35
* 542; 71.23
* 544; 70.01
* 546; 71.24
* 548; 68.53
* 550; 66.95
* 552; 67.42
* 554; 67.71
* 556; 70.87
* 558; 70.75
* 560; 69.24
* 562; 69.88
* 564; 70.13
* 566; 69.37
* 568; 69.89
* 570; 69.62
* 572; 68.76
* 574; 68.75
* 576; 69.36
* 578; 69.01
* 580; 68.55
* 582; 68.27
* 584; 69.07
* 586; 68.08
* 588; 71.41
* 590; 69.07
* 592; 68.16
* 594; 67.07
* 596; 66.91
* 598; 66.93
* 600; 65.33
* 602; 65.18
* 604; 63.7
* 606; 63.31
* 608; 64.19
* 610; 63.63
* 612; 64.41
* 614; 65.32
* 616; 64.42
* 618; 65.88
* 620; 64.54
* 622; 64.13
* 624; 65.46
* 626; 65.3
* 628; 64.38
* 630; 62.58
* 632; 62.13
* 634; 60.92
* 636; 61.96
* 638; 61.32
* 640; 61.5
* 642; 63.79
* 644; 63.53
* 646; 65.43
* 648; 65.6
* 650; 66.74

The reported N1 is 2.2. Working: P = 2.0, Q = 4.2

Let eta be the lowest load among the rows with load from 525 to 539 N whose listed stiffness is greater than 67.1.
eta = 526 N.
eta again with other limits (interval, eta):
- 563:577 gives 564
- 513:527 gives 514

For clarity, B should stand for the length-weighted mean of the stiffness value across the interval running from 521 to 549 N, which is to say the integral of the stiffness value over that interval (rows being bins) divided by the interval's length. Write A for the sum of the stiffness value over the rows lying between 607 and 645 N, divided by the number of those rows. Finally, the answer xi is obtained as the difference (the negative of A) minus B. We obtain -135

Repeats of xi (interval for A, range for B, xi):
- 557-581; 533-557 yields -139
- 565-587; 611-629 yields -134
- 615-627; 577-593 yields -134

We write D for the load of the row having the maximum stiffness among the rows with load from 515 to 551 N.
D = 526 N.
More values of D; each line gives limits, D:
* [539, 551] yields 546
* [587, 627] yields 588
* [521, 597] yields 526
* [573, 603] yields 588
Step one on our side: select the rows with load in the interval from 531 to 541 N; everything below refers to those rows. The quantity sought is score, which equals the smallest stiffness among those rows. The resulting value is 70.35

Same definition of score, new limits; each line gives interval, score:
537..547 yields 70.01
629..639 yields 60.92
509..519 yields 68.9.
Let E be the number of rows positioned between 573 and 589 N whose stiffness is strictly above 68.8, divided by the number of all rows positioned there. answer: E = 0.5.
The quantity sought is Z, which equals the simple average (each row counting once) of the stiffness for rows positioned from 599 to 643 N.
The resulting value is 64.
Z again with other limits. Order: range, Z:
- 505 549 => 70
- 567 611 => 67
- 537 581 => 70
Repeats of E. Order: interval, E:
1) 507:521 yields 1.0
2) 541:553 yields 0.5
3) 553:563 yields 0.8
